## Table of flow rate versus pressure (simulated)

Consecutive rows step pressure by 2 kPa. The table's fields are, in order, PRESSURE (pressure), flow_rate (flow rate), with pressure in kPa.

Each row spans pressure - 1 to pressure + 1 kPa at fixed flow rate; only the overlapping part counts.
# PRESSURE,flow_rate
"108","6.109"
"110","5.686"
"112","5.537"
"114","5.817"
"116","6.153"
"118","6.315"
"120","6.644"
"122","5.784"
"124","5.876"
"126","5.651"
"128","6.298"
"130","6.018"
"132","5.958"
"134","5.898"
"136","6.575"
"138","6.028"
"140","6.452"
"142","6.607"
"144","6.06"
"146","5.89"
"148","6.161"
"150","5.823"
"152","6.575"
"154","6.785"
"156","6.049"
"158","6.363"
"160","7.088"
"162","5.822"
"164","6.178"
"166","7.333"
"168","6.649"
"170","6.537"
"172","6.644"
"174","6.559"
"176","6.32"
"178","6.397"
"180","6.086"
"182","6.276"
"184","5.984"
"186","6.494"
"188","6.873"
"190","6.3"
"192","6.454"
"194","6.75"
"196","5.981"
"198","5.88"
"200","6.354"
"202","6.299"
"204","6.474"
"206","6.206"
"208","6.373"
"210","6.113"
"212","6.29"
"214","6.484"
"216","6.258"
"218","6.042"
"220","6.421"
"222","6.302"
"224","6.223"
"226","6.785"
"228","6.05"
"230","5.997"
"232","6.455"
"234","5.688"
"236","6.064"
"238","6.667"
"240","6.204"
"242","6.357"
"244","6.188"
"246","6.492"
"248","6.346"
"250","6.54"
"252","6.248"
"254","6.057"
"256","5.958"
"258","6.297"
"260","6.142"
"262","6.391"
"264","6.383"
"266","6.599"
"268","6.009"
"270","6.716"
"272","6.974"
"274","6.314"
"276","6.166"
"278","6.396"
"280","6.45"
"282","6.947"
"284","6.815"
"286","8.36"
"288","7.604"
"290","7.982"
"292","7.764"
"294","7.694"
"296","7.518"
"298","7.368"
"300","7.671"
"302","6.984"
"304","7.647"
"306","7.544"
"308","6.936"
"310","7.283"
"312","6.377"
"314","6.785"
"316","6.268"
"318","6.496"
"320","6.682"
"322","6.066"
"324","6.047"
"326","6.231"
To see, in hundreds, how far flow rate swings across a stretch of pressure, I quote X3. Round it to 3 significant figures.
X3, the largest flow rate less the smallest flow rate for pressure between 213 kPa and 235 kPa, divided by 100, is 0.0110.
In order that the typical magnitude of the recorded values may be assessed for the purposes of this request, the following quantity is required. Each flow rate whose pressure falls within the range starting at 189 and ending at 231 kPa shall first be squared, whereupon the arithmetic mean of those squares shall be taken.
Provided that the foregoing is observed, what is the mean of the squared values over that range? 39.6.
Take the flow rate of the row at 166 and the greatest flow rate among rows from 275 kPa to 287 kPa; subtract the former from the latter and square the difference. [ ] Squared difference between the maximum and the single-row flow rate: 1.1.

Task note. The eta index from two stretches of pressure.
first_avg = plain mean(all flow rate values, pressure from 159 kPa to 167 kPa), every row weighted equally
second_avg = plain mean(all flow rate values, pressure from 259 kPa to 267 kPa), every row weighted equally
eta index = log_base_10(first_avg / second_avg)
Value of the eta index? 0.02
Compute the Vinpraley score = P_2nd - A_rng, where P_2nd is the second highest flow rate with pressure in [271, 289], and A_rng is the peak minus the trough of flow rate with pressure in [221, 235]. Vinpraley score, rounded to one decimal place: 6.5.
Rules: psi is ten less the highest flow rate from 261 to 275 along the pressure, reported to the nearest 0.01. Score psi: 3.03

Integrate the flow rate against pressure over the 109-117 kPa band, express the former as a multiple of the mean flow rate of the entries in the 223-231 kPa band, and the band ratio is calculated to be 7.4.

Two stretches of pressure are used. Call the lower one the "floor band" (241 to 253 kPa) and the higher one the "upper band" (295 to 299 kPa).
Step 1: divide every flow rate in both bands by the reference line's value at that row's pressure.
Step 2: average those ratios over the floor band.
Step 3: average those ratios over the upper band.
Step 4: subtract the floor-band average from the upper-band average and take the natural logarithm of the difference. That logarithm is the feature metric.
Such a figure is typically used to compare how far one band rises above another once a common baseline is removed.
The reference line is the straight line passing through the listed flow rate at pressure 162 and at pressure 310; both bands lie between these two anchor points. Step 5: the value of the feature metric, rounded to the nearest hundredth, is -2.46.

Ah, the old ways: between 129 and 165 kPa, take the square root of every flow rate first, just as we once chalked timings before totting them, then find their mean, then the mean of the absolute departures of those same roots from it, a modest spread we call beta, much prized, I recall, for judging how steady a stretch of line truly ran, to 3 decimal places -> 0.061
